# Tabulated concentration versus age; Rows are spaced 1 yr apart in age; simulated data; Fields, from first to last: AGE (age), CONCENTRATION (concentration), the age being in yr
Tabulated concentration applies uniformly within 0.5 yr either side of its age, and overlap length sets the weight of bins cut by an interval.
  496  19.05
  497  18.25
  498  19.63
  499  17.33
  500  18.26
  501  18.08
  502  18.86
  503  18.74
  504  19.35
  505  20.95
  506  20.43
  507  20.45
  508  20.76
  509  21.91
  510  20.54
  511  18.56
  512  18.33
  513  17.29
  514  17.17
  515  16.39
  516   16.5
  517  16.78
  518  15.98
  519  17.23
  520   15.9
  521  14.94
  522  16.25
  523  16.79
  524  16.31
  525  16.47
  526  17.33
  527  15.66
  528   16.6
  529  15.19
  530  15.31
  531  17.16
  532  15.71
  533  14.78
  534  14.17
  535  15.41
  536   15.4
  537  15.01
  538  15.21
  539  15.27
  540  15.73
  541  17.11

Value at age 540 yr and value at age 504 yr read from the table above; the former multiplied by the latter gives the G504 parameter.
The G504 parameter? 304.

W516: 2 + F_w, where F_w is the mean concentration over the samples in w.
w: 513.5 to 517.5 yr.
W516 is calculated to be 18.7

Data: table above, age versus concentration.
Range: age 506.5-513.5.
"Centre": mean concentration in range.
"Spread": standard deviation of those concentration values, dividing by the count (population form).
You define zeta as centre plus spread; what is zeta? 21.2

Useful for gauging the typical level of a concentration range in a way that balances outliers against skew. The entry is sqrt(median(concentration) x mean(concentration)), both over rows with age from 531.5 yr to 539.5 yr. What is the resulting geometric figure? 15.2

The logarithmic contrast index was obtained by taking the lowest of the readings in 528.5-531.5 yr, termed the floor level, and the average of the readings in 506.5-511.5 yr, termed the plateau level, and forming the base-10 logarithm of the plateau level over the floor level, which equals 0.129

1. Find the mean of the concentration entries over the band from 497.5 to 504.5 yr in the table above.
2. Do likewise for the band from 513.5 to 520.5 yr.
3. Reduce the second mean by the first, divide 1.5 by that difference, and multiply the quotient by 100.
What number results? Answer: -73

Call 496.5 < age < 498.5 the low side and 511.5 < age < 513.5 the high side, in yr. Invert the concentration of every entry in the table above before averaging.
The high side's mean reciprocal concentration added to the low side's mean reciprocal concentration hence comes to 0.109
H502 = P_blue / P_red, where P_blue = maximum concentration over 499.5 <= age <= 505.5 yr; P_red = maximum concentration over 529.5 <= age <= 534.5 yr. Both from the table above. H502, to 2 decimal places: 1.22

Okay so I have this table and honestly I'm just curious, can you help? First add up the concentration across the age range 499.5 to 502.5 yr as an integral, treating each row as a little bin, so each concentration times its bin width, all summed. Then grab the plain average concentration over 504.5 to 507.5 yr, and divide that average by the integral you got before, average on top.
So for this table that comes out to 0.373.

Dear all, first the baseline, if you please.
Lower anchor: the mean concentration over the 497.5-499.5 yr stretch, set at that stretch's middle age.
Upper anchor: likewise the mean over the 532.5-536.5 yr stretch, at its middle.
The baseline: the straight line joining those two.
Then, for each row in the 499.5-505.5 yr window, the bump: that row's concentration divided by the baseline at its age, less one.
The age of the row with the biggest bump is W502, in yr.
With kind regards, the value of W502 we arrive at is 505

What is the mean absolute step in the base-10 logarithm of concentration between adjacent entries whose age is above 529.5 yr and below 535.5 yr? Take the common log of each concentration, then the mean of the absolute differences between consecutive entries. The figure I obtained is 0.034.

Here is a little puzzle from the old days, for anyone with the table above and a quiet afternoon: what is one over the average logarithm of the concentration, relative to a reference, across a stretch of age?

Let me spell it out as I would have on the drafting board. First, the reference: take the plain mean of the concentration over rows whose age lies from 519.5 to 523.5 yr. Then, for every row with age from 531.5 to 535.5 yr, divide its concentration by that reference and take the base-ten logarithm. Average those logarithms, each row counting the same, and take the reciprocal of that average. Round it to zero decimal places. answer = -37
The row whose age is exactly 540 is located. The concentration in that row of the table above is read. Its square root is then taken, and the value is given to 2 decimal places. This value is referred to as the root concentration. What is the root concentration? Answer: 3.97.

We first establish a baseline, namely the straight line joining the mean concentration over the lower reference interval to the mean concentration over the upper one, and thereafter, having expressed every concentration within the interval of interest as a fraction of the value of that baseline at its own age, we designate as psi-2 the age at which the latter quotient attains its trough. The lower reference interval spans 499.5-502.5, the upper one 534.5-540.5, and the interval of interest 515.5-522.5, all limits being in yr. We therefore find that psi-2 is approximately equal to 521 yr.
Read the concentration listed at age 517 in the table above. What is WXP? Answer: 16.78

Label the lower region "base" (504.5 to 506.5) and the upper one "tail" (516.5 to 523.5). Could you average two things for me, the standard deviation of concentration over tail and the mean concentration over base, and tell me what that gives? 10.7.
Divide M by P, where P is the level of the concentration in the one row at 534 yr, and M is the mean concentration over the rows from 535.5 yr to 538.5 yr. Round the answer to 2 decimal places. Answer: 1.07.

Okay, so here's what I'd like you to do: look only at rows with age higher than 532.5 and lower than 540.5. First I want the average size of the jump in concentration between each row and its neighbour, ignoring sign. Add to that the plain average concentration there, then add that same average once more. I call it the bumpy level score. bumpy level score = 31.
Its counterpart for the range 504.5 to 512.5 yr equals 41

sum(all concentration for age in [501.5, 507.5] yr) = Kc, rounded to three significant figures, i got 119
